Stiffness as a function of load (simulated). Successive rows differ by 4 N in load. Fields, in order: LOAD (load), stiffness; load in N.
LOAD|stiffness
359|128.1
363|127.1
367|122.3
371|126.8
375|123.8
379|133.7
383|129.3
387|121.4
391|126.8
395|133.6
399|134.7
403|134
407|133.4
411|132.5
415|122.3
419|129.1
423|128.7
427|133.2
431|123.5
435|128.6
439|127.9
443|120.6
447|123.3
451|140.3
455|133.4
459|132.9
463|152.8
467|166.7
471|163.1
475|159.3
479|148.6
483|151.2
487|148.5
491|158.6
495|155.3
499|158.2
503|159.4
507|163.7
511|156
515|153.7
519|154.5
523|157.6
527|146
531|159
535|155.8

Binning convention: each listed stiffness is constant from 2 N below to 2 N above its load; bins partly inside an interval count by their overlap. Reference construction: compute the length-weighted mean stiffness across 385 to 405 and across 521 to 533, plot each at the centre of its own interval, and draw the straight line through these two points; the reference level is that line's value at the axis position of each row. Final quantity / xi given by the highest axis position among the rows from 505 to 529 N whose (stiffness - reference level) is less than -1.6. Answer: 527 N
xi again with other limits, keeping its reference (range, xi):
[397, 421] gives 419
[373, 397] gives 391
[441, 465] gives 459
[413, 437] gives 435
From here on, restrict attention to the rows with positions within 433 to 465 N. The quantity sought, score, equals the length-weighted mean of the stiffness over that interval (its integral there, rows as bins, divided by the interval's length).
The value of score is 132.5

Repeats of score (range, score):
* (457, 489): 152.9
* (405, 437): 128.9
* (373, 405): 129.7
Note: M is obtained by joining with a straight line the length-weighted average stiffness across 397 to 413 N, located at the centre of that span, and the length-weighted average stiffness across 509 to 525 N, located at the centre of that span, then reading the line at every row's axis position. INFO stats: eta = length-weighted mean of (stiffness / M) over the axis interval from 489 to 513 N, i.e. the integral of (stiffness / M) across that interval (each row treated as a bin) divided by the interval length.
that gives 1.04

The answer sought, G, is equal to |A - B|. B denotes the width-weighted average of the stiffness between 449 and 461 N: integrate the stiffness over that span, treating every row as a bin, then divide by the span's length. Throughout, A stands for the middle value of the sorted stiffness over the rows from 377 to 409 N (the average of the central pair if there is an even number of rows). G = 2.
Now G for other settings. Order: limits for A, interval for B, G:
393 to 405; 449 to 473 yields 14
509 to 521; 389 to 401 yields 23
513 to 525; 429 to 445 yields 29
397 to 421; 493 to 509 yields 26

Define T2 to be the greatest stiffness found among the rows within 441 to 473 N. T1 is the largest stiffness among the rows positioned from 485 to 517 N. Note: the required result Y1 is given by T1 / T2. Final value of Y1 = 0.98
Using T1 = 163.7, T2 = 166.7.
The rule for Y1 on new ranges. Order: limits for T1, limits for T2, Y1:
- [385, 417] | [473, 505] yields 0.85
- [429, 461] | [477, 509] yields 0.86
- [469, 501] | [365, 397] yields 1.22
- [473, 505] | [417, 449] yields 1.20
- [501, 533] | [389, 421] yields 1.22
